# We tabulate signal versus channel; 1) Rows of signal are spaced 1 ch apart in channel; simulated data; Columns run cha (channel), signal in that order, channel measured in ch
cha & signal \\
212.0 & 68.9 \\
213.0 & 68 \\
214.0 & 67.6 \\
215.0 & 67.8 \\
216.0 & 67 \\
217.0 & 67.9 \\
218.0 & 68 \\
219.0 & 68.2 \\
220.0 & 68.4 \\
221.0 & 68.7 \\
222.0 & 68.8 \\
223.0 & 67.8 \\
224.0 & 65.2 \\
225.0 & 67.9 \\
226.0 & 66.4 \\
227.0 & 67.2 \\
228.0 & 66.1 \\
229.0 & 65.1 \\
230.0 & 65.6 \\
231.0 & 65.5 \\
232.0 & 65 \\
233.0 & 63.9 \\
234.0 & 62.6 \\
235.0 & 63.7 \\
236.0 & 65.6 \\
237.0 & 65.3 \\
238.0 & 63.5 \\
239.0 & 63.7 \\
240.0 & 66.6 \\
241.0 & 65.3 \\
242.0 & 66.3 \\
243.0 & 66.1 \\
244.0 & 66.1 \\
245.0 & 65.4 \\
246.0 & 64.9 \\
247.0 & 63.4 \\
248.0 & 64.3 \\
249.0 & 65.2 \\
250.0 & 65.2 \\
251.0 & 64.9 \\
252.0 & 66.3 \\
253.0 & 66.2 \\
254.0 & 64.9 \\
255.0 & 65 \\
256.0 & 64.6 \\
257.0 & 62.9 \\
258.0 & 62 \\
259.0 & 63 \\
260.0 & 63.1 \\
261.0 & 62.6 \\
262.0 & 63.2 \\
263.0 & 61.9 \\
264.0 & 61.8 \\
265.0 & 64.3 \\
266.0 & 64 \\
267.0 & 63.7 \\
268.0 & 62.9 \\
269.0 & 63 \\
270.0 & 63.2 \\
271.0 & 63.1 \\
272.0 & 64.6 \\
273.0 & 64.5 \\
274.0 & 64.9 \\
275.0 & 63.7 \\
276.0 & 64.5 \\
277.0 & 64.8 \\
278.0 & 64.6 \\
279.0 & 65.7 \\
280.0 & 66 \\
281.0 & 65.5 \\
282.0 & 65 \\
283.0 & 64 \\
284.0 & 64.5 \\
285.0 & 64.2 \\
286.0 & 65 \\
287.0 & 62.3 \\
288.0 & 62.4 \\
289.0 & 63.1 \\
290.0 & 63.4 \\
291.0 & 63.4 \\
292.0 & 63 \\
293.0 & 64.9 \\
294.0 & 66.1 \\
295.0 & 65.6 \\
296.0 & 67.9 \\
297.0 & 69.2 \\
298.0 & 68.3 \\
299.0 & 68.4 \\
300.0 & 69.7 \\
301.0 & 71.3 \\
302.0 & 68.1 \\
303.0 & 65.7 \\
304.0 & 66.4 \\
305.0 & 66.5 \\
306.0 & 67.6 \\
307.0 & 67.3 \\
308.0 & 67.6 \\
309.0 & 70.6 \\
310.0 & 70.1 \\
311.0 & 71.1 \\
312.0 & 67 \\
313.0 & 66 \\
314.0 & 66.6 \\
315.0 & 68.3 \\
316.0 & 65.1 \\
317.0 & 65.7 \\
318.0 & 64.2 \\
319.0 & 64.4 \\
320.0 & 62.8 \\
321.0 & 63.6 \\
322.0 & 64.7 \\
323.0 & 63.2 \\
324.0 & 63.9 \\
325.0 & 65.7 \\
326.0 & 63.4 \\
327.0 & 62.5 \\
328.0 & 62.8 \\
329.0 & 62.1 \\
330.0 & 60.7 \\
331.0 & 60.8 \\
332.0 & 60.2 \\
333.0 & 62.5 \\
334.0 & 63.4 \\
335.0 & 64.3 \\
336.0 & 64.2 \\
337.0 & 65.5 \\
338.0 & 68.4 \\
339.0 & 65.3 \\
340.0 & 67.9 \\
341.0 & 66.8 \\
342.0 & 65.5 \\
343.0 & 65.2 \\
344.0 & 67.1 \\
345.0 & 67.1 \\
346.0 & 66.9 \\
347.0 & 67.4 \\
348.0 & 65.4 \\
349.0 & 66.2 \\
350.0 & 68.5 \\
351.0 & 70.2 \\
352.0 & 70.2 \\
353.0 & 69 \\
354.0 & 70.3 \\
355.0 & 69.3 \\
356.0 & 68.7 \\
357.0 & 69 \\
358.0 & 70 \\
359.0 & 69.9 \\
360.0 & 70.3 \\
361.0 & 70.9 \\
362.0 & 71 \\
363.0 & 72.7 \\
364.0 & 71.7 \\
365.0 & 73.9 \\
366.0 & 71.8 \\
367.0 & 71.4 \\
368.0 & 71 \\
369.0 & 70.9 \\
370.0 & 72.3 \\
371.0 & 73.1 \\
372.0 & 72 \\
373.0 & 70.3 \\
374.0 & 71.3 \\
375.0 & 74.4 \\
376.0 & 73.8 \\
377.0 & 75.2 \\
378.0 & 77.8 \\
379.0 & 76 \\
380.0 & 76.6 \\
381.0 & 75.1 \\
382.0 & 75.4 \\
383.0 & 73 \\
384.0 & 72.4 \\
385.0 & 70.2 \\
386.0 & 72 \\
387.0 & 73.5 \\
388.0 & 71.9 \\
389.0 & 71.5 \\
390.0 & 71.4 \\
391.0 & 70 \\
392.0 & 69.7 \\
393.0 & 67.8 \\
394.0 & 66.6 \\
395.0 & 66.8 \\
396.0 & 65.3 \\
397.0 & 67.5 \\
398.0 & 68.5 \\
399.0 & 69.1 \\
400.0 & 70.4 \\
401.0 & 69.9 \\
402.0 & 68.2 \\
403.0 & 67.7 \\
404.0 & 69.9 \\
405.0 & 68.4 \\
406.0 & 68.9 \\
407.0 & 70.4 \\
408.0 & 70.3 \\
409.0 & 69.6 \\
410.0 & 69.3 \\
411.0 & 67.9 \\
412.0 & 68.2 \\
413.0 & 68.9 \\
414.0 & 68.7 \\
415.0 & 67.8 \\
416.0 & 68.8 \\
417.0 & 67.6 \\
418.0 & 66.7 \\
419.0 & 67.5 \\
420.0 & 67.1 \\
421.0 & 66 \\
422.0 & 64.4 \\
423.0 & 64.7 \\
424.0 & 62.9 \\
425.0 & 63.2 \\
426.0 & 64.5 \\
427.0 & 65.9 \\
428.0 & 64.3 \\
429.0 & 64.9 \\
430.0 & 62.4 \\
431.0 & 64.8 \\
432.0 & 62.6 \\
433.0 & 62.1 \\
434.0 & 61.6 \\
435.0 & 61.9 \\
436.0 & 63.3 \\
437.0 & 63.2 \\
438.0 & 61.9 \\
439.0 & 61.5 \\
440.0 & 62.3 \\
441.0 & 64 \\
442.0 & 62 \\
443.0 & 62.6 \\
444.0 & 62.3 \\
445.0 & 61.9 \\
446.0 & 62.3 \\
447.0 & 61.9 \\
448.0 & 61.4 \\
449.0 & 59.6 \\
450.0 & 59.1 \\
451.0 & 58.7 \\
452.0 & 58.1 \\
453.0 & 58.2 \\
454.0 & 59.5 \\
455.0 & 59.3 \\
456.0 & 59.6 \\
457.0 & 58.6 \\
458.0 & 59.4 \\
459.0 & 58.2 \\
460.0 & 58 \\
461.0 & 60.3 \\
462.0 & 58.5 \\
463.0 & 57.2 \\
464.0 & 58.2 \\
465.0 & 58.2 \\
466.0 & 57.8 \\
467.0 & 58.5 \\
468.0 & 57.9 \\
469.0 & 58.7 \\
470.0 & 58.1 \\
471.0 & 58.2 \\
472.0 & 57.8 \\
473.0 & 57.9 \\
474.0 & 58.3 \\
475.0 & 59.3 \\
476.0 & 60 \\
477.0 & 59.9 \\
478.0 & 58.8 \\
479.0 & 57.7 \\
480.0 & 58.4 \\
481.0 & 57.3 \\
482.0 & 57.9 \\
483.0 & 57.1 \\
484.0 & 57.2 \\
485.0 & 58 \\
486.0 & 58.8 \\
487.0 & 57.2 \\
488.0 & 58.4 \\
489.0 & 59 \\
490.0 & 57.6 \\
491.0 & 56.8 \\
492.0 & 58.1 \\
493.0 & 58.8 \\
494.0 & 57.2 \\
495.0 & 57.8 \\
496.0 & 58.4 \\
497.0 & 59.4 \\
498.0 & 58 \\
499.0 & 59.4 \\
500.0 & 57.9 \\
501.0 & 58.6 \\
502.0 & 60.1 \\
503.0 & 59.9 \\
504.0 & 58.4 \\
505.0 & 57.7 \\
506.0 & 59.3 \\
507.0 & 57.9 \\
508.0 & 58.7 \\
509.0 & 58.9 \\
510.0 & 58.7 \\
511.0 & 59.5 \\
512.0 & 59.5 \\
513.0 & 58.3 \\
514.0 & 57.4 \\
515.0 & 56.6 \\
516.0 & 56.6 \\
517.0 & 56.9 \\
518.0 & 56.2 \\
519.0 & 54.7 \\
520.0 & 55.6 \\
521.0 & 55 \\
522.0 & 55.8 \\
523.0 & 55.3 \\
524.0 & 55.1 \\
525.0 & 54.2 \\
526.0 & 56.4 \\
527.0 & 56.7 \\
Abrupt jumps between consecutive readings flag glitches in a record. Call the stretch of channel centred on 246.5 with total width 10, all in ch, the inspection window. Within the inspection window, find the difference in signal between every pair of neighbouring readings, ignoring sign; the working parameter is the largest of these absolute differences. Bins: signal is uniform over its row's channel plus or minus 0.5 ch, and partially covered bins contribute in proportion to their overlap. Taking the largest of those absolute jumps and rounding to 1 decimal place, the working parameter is 1.5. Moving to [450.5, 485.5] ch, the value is 2.3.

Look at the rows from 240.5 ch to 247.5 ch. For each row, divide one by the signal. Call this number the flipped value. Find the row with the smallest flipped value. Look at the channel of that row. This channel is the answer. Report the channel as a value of 242.0 ch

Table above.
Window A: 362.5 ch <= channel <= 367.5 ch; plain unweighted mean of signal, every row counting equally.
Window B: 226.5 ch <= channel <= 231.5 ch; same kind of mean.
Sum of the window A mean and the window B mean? 138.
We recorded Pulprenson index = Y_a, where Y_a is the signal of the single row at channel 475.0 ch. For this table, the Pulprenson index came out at 59.3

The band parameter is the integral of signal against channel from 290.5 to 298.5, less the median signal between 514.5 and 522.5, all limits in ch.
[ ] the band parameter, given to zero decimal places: 472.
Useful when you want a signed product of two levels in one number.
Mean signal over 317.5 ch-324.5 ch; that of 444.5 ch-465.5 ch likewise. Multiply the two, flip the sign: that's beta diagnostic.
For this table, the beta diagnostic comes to -3788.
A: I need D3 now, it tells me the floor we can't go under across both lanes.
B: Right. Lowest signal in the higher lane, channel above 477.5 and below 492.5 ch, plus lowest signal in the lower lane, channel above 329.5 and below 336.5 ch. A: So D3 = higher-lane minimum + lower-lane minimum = 117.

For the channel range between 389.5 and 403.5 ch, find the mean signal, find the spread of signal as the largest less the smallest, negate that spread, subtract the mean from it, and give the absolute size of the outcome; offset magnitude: 75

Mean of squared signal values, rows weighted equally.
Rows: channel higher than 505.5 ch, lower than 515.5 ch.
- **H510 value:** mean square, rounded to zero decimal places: 3421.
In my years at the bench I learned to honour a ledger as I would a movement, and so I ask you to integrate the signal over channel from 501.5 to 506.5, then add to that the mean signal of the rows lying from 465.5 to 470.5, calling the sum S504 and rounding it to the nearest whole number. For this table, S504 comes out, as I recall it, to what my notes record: 354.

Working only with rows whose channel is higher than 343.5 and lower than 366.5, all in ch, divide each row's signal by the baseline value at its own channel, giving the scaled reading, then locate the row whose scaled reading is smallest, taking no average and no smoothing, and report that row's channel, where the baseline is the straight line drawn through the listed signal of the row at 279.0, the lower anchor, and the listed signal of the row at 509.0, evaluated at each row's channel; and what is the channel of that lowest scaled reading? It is 348.0 ch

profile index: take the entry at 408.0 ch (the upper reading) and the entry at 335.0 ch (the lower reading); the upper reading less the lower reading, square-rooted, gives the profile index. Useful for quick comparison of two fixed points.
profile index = 2.4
